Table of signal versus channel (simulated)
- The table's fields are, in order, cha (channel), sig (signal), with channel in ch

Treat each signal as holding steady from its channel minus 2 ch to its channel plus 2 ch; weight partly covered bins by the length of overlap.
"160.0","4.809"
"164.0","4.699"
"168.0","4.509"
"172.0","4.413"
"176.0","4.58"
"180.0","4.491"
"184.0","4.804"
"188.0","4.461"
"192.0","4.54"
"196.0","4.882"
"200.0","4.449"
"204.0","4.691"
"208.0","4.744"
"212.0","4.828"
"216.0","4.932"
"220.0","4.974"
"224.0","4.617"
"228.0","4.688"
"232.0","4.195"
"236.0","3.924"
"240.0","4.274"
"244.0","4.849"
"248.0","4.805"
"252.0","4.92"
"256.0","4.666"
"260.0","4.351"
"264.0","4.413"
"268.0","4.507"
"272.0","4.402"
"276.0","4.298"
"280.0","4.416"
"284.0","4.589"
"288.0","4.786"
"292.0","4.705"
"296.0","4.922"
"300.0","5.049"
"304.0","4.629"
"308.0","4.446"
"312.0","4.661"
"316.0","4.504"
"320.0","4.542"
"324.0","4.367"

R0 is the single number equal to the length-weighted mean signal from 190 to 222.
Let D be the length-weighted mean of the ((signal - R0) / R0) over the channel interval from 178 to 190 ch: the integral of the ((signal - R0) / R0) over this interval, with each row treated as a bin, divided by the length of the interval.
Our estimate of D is -0.036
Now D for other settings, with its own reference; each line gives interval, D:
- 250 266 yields -0.035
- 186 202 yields -0.036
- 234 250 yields -0.061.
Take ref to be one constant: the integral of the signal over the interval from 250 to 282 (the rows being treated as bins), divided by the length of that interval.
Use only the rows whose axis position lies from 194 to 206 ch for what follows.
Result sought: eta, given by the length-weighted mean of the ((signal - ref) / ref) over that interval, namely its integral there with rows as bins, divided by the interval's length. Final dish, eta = 0.04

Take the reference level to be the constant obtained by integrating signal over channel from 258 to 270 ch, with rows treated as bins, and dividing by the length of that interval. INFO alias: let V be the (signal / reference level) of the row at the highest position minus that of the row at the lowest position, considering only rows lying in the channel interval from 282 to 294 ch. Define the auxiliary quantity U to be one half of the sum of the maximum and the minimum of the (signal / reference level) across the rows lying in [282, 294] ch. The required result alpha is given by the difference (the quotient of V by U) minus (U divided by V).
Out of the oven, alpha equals -40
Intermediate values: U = 1.06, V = 0.03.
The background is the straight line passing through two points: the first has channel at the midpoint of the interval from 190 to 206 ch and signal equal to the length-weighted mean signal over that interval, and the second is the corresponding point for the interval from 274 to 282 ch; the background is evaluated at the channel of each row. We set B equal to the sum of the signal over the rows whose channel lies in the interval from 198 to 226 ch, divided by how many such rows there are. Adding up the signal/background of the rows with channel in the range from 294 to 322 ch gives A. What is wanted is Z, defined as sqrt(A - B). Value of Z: 1.72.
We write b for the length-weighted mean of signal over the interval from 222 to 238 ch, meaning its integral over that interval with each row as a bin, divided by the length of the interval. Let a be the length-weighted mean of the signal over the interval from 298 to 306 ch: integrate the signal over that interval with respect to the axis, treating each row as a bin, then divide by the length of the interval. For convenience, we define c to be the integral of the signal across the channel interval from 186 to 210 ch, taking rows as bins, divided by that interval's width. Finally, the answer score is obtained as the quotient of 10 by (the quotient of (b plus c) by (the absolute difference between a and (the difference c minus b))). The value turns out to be 5.08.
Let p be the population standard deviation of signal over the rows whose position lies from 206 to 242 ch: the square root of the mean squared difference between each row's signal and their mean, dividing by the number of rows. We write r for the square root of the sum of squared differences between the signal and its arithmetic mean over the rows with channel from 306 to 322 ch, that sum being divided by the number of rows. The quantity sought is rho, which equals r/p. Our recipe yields 0.2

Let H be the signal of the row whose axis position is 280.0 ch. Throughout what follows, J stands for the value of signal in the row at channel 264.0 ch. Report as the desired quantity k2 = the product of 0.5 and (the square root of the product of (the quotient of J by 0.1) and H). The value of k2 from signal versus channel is 6.98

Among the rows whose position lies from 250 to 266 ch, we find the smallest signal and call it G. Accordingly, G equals 4.351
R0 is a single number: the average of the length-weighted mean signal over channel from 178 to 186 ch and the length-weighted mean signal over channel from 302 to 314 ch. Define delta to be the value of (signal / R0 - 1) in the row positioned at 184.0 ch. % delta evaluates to 0.04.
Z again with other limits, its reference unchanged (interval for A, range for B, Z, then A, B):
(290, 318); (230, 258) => 1.79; 7.7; 4.52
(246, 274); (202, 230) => 1.57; 7.3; 4.78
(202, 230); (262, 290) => 1.68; 7.3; 4.49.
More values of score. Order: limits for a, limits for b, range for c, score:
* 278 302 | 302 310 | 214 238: 5.20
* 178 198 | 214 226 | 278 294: 5.13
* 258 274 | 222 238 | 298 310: 4.49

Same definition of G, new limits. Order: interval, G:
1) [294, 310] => 4.446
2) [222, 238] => 3.924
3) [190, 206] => 4.449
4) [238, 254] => 4.274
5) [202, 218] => 4.691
